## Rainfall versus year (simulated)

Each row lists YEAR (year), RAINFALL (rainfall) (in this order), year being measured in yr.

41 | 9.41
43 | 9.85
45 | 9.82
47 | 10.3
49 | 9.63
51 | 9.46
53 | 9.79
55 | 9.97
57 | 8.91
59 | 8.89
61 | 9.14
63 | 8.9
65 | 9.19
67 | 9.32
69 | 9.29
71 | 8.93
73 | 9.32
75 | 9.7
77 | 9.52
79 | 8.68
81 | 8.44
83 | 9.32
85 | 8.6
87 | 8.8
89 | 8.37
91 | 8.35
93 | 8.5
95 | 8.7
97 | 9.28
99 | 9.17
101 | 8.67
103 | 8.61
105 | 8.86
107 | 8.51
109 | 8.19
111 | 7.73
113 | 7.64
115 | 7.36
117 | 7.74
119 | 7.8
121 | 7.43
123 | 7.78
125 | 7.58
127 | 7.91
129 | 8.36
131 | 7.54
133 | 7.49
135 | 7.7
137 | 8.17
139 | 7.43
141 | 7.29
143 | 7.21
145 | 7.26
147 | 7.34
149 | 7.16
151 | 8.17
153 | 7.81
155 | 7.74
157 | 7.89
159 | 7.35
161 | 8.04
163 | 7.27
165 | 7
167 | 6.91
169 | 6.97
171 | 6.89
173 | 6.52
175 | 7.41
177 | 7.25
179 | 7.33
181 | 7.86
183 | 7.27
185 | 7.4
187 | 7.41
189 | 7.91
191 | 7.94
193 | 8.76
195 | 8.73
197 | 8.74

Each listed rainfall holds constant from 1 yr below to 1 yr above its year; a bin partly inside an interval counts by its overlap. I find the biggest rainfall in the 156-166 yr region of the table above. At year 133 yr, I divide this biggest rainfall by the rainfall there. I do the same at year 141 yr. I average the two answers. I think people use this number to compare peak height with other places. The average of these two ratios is 1.09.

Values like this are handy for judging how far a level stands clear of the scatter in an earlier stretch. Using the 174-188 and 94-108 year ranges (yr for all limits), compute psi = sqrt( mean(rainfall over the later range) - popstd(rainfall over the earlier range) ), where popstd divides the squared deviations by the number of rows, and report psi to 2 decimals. 2.67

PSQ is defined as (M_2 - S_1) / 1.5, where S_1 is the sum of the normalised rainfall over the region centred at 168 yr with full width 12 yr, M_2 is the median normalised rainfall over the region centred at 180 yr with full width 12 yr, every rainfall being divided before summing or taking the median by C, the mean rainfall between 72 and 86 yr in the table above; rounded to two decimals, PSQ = -2.51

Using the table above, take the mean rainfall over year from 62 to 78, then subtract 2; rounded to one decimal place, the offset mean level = 7.3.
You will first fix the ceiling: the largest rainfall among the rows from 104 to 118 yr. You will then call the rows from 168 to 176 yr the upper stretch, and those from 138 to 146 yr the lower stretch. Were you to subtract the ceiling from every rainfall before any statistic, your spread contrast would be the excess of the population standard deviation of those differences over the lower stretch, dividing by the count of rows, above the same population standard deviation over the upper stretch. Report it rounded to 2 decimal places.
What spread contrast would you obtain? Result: -0.23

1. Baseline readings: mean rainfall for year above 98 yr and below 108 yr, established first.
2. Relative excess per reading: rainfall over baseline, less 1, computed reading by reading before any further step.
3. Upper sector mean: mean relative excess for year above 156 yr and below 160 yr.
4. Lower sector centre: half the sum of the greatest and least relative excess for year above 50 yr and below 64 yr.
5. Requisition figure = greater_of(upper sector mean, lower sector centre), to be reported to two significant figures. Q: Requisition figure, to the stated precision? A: 0.076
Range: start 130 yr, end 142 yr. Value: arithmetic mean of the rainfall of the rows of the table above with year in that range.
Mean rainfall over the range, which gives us 7.6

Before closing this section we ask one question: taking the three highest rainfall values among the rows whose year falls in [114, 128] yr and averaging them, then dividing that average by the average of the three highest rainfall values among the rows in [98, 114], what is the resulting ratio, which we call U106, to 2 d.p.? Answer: 0.88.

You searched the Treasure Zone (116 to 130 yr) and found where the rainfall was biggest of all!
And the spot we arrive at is 129 yr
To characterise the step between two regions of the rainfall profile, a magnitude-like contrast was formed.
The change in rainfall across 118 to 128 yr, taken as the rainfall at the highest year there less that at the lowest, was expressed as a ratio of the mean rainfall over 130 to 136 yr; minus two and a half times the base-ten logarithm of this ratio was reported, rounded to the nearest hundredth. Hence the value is 4.60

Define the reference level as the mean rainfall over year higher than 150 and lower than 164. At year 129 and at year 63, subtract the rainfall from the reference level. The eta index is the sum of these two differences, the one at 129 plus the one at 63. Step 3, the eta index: -1.8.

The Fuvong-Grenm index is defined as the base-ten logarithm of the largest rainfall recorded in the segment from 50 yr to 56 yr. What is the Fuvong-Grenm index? 0.999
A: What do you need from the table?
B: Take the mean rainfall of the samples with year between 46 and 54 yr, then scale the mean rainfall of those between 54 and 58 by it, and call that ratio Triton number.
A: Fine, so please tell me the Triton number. 0.964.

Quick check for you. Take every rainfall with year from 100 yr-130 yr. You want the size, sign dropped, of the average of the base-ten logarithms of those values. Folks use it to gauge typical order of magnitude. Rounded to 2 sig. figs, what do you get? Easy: 0.90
